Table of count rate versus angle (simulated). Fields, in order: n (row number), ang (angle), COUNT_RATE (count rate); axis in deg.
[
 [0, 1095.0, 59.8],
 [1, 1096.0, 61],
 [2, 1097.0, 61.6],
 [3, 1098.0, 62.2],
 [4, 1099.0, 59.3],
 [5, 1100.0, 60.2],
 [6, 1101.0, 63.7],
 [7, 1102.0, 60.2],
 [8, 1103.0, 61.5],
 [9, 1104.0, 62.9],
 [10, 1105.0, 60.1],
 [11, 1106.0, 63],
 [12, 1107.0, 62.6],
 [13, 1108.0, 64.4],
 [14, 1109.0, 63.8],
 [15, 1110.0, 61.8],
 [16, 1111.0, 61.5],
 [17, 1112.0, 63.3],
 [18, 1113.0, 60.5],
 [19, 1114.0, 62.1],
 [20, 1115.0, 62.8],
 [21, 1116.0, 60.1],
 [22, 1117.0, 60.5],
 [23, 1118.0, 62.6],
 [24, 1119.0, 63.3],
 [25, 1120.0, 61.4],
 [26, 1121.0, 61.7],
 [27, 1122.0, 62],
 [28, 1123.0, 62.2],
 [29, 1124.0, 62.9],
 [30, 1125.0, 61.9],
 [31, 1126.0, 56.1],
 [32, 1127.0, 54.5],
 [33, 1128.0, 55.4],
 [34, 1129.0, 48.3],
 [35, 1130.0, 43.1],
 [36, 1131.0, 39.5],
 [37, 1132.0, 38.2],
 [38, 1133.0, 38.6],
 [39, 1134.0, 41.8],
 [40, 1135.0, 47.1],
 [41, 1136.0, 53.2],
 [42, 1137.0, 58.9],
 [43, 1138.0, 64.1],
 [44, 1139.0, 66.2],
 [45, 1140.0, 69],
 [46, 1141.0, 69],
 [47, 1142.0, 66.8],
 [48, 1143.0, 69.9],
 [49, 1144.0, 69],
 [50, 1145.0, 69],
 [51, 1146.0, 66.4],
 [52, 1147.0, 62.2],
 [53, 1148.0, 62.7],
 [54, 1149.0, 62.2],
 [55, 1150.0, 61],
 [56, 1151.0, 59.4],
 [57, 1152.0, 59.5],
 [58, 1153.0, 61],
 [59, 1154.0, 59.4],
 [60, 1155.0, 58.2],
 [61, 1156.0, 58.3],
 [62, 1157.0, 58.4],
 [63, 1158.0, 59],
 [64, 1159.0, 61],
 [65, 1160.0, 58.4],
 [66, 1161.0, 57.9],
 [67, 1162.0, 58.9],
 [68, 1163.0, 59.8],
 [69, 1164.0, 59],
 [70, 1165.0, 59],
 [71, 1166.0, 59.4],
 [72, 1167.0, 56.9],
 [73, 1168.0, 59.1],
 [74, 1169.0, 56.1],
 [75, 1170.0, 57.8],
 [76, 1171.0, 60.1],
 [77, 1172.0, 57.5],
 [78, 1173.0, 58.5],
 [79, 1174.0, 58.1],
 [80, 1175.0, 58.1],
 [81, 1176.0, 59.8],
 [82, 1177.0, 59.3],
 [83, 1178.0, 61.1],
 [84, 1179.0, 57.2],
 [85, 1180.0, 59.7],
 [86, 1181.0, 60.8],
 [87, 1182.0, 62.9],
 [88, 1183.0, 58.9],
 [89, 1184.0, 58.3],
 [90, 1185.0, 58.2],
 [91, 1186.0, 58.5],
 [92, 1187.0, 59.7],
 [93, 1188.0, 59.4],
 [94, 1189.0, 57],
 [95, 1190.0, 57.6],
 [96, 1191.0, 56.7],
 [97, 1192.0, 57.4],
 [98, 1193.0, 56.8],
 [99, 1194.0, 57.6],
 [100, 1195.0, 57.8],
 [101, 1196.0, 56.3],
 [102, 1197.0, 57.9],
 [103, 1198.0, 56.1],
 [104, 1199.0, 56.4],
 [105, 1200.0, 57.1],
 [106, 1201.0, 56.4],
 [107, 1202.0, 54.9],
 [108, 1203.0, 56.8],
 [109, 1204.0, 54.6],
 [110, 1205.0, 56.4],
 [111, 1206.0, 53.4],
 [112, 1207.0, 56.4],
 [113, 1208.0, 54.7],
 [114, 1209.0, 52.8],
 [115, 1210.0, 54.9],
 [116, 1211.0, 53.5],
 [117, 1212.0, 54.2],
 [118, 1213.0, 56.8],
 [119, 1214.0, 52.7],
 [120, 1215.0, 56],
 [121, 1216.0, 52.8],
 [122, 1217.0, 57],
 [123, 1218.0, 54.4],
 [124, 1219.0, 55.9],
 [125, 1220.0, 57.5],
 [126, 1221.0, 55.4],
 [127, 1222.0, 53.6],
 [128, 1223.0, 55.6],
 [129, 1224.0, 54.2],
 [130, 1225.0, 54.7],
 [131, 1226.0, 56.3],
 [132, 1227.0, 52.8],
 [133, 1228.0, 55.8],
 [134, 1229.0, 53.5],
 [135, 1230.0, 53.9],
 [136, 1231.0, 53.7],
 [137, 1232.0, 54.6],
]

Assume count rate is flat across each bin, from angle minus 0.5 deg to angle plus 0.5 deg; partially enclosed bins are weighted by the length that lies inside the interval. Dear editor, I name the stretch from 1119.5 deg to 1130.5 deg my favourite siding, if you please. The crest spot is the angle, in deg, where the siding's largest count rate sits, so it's 1124.0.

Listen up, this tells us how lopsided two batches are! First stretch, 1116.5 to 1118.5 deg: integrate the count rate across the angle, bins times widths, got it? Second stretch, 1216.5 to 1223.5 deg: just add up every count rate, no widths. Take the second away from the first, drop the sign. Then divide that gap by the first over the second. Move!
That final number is 842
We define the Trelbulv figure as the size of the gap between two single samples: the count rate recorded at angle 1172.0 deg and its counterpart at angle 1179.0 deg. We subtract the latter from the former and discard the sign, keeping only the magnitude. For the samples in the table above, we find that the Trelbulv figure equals 0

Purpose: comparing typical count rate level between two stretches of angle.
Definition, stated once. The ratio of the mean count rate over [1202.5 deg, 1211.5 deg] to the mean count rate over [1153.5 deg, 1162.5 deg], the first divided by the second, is 0.93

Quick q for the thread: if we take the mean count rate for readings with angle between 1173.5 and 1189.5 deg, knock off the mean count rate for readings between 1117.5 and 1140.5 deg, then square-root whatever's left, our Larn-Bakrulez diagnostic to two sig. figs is 2.0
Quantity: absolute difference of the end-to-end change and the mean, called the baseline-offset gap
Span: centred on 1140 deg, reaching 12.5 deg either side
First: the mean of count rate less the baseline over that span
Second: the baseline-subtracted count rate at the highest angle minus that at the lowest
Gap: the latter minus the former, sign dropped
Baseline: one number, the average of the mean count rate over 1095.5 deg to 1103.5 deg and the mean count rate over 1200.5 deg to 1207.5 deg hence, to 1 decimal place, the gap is 4.9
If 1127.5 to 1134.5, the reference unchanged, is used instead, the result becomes 1.2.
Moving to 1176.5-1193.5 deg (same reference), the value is 2.9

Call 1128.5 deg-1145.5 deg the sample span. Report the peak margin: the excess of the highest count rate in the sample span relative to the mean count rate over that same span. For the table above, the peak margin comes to 14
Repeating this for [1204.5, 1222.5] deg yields 3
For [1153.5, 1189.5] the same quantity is 4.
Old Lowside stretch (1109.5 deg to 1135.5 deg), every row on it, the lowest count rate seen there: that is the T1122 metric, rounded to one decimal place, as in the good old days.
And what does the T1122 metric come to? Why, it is 38.2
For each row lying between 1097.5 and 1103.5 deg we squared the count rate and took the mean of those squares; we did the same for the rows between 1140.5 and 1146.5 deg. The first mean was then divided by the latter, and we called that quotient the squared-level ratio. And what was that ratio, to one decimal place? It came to 0.8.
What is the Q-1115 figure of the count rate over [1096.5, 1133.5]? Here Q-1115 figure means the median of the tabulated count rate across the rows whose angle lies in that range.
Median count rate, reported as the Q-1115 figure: 61.6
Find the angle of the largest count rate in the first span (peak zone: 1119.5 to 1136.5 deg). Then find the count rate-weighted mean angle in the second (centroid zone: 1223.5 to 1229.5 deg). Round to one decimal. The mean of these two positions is 1175.2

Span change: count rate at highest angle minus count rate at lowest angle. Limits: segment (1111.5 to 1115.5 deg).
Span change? -0.5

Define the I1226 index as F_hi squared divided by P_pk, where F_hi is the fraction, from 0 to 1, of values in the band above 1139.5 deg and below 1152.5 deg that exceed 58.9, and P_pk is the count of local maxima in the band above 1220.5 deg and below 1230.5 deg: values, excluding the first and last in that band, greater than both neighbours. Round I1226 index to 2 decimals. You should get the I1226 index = 0.33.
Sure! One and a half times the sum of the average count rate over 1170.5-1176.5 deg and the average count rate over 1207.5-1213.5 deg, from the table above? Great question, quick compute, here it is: 170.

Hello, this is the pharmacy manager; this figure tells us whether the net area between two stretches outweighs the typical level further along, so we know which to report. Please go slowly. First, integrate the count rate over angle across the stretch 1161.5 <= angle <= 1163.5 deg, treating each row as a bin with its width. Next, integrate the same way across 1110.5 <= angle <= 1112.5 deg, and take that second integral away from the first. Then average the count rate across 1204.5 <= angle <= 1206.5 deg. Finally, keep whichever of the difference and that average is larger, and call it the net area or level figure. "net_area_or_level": 54.9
